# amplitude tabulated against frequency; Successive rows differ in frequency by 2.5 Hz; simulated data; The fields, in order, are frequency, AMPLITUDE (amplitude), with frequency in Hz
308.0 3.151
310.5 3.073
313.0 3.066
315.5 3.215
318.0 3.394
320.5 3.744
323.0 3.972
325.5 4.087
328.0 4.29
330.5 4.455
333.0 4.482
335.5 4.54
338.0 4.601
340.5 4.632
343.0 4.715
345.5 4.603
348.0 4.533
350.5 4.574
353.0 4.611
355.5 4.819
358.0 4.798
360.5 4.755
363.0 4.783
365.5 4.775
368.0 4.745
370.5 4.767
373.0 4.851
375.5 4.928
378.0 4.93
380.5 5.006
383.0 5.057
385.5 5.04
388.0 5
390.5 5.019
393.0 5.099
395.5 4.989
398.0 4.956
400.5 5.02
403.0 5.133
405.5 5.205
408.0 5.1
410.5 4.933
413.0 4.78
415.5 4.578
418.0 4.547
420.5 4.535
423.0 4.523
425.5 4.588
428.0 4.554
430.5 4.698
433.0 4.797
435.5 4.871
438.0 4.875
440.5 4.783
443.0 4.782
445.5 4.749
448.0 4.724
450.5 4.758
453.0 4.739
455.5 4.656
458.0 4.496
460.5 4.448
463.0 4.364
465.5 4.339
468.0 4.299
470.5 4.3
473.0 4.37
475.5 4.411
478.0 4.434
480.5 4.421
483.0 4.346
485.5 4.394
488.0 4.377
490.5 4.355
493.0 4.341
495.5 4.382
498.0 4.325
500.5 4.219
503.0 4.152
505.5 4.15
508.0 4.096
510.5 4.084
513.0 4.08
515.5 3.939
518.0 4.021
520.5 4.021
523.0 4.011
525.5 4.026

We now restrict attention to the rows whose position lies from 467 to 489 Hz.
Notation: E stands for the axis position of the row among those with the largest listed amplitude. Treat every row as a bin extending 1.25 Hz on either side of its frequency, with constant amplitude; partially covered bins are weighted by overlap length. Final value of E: 478.0 Hz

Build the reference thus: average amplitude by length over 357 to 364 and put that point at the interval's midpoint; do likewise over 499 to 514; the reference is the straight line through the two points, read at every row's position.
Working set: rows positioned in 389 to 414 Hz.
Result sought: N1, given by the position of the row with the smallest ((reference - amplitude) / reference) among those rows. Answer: 405.5 Hz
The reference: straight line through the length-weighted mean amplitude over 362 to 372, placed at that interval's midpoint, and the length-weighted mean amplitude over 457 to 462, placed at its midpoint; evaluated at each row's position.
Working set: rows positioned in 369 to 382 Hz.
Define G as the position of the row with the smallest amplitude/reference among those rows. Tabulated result 370.5 Hz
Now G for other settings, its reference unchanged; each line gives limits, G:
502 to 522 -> 515.5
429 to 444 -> 430.5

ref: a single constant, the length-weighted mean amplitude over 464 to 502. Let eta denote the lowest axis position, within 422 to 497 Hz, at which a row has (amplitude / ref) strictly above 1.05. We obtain 425.5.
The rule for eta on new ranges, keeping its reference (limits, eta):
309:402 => 338.0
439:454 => 440.5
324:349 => 338.0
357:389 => 358.0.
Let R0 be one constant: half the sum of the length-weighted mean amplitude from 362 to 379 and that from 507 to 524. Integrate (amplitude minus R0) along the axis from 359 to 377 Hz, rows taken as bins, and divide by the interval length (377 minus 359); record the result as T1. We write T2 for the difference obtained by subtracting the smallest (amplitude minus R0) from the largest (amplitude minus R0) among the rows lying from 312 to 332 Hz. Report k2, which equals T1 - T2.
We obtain -1.0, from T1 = 0.37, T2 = 1.39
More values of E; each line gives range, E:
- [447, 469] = 450.5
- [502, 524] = 503.0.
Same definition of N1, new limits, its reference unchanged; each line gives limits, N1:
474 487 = 478.0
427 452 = 438.0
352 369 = 365.5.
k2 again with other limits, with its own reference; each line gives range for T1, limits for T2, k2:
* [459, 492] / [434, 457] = -0.3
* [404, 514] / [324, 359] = -0.6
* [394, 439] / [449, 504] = -0.2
